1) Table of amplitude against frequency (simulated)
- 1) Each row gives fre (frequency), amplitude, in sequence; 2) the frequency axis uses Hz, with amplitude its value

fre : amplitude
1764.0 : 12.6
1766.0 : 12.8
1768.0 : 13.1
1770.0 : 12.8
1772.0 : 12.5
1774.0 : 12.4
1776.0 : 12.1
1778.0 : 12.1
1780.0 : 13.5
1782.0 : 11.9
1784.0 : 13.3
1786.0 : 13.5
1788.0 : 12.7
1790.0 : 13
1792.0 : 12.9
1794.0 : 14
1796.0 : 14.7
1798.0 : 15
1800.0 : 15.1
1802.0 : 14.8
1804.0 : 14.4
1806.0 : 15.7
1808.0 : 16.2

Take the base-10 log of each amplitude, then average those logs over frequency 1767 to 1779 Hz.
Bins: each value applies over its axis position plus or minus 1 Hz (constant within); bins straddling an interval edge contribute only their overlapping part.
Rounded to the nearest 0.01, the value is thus 1.10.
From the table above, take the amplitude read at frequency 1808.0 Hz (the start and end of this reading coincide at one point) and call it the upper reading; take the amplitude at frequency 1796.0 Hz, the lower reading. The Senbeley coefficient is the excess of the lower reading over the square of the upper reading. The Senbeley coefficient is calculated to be -248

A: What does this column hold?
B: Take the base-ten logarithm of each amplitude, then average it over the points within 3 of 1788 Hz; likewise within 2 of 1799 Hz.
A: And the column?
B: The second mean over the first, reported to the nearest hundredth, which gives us 1.06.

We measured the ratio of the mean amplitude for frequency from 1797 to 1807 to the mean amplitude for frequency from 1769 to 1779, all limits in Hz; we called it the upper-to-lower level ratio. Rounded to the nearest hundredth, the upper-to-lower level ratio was 1.21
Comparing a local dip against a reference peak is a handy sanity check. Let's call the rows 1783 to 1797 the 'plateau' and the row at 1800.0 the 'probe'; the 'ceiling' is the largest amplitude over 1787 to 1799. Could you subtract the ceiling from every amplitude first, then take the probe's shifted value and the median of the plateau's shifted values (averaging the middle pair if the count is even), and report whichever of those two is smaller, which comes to -1.7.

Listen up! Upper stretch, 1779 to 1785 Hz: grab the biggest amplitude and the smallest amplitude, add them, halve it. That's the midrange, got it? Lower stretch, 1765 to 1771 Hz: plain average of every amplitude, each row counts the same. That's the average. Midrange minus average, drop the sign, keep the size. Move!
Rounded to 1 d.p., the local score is 0.2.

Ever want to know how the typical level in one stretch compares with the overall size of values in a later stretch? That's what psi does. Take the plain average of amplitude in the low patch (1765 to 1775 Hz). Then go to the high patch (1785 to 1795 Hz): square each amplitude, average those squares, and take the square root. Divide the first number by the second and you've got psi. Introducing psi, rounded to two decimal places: 0.96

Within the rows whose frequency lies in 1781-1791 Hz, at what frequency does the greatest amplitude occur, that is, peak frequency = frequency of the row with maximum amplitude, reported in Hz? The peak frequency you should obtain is 1786.0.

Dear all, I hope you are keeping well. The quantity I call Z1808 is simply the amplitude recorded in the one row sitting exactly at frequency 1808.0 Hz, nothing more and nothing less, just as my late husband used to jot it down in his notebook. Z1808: 16.2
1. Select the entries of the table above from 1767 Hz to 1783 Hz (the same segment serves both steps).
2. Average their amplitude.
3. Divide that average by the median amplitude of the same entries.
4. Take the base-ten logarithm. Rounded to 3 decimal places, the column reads 0.003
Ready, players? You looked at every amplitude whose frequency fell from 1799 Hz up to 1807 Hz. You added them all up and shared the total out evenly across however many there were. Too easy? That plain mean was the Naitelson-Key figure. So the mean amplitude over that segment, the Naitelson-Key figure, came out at 15.00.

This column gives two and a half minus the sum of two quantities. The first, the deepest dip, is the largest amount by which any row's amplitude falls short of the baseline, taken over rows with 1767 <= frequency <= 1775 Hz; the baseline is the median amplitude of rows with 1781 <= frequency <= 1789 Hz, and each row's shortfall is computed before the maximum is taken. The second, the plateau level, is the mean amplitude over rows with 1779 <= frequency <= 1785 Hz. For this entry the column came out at -11.0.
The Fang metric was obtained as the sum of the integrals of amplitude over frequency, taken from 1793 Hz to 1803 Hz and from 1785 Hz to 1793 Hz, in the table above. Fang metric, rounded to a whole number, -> 251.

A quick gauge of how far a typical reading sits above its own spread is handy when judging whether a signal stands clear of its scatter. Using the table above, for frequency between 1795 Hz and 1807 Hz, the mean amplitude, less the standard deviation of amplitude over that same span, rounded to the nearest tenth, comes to 14.5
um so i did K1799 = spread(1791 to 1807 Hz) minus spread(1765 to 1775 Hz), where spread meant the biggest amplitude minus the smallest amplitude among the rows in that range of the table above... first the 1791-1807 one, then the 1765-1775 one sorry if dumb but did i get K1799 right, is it 2.1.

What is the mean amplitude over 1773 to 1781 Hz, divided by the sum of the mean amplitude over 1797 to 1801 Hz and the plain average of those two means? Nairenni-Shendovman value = 0.434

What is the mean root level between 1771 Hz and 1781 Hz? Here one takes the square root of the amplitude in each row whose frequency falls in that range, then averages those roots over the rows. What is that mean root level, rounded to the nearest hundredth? 3.54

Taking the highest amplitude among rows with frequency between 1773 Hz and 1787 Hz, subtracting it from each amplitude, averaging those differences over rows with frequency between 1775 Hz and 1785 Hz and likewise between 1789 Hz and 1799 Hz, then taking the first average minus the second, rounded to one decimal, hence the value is -1.3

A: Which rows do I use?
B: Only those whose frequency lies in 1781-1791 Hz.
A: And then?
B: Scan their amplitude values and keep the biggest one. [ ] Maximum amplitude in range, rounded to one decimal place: 13.5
